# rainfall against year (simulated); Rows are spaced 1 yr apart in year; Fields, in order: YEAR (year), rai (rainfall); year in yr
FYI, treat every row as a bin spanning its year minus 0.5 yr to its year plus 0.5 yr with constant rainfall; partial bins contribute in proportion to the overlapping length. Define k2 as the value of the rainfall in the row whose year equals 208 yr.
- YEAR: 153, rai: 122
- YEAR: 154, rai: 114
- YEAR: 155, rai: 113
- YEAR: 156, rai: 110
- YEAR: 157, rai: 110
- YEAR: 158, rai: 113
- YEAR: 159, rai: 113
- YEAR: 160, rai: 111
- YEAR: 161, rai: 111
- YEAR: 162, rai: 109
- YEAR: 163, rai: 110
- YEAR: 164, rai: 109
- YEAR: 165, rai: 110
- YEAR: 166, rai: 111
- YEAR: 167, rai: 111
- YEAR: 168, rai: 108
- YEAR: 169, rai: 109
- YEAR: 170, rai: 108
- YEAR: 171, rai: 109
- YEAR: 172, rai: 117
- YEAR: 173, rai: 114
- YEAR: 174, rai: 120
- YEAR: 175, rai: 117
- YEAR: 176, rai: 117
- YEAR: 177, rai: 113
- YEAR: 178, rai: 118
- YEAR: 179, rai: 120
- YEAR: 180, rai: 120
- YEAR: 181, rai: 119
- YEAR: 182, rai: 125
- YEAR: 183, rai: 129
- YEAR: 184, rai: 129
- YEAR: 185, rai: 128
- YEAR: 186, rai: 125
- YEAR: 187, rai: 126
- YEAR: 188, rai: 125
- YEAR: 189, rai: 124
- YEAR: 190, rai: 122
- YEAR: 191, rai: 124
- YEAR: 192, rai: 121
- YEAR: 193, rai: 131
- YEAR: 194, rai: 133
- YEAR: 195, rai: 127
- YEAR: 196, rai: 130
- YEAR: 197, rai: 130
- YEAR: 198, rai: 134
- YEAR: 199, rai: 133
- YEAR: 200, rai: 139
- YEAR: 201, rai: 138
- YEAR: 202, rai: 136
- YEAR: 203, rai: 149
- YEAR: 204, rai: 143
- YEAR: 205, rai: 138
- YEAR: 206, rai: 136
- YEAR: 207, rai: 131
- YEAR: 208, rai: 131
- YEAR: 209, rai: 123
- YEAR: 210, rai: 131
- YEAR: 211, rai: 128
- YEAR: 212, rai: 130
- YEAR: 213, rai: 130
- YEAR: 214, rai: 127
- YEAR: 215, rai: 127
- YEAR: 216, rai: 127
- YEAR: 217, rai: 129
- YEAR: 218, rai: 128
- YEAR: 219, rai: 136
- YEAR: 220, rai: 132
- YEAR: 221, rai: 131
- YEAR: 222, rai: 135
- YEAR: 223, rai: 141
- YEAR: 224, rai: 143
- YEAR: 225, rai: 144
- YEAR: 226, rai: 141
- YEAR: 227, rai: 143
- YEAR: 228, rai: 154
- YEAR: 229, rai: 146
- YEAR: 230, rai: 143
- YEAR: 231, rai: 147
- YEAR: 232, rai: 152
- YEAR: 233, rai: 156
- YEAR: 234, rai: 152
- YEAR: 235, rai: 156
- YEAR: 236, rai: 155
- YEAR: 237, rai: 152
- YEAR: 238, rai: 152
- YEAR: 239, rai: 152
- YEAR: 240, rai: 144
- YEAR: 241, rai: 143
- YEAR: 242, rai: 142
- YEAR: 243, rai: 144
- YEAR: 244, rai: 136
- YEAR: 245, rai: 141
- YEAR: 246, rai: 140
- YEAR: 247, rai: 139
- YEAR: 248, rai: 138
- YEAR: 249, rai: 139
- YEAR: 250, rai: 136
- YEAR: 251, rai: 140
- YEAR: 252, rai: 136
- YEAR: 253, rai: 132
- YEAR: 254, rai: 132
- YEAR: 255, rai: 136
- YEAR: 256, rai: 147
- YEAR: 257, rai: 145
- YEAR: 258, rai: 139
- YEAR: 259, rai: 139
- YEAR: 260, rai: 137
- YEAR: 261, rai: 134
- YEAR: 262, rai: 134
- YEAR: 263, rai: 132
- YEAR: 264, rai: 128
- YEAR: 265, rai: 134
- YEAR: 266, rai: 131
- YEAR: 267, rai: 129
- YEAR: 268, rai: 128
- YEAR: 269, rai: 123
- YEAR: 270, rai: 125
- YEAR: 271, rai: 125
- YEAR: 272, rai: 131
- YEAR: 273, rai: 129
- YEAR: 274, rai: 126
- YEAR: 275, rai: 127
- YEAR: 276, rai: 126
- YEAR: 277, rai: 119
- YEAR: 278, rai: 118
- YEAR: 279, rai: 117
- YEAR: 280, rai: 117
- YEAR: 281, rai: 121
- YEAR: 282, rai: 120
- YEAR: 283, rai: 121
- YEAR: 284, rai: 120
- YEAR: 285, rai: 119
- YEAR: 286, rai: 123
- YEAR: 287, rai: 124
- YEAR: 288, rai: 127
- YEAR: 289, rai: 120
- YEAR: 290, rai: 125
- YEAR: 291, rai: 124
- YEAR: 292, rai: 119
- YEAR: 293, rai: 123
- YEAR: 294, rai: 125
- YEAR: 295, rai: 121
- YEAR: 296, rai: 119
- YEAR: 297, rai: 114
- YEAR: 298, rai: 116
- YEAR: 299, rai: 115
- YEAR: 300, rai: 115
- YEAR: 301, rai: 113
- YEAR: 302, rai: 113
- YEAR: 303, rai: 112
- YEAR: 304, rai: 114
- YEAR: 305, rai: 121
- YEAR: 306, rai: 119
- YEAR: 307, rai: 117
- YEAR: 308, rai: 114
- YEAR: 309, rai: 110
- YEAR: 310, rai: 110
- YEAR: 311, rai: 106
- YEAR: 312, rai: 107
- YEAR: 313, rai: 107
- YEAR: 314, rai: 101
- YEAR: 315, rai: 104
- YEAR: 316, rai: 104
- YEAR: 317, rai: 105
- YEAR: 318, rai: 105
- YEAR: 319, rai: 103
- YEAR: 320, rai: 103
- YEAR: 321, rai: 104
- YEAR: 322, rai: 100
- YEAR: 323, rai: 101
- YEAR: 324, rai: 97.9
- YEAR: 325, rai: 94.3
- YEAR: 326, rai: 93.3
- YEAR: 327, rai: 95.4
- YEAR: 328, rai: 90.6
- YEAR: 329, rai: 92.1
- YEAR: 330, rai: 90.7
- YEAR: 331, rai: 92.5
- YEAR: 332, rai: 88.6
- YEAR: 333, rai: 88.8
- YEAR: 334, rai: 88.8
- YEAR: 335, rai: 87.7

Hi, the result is 131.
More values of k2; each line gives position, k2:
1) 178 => 118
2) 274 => 126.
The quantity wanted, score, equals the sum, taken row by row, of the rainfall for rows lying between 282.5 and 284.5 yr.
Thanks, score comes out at 241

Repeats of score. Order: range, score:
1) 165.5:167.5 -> 222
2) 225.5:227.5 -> 284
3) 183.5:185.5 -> 257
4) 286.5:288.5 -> 251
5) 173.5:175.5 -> 237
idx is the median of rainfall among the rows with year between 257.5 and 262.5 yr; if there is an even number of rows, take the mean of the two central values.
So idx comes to 137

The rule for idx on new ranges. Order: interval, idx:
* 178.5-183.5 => 120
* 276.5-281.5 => 118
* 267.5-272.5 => 125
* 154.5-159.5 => 113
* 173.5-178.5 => 117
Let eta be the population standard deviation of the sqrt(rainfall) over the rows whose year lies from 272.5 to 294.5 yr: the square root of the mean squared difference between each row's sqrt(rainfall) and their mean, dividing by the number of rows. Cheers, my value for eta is 0.16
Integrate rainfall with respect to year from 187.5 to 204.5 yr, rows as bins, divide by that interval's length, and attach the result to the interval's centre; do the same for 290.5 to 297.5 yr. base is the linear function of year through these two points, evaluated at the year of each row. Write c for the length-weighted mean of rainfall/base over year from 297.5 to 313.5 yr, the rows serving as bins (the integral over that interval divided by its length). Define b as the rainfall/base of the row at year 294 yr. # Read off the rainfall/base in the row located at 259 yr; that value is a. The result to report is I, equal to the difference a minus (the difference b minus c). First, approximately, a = 1.12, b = 1.04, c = 0.95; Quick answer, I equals 1.03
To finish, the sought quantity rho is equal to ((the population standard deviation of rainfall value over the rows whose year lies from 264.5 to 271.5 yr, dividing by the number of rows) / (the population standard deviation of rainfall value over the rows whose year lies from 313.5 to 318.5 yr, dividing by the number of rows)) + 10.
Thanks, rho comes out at 12.4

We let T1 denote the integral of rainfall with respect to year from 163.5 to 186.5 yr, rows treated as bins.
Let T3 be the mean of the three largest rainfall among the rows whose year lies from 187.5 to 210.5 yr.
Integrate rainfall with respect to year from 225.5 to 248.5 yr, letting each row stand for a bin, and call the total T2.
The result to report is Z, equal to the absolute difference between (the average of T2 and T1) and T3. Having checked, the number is 2883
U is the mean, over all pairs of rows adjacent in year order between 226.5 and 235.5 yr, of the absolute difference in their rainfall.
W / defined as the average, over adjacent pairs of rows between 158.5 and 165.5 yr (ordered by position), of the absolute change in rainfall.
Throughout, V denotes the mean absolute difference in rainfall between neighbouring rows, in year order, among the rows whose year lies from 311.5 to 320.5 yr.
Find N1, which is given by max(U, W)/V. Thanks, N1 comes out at 3.6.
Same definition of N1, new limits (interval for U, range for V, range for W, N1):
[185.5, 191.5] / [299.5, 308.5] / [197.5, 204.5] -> 2.0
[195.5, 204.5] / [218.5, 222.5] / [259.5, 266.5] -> 1.4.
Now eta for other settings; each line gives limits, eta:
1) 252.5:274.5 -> 0.26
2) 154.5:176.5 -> 0.15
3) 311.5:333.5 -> 0.31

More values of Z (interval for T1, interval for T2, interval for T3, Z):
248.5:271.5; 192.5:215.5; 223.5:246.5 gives 2912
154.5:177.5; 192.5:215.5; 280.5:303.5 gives 2688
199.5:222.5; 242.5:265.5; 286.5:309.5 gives 2981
